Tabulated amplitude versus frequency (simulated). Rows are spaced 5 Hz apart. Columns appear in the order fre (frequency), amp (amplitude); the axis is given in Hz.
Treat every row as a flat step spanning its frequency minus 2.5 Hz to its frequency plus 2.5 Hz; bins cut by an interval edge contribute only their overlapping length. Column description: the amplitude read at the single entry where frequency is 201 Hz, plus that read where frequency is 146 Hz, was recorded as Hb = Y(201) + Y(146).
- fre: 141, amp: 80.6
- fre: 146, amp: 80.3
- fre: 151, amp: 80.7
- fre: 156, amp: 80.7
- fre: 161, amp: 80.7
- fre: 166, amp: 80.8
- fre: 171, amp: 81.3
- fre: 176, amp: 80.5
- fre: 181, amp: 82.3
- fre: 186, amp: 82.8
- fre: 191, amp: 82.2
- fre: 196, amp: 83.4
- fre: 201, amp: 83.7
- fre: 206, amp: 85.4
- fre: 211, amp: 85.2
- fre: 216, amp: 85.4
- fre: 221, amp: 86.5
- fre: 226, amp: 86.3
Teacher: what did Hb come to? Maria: 164.0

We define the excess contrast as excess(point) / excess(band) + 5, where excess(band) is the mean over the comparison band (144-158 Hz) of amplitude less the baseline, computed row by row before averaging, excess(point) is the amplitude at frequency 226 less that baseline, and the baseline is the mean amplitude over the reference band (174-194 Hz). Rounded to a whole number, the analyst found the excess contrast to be 2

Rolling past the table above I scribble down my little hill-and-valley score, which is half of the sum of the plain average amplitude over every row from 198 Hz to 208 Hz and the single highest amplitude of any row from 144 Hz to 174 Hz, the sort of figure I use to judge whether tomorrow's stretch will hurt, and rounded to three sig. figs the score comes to 82.9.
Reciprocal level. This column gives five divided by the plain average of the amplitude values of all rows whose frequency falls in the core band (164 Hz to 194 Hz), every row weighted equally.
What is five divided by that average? 0.0612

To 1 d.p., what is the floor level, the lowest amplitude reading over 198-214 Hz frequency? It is 83.7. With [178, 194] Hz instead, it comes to 82.2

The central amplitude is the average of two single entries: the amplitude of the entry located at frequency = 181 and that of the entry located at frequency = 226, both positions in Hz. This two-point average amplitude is 84.3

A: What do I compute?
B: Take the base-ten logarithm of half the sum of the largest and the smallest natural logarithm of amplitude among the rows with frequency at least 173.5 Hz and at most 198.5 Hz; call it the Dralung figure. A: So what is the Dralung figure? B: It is 0.644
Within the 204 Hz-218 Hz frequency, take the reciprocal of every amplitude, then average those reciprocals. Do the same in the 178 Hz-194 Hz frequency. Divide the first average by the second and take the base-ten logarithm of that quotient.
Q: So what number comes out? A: -0.015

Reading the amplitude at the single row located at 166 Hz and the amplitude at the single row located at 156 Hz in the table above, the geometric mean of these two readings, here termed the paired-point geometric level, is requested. 80.75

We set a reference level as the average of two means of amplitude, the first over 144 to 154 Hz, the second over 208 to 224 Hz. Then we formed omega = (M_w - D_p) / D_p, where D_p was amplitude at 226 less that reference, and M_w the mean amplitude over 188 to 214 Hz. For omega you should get 25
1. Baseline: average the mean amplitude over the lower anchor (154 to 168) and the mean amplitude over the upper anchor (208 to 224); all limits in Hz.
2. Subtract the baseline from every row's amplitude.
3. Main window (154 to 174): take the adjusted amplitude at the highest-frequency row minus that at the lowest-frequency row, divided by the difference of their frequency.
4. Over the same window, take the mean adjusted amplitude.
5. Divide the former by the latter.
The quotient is -0.017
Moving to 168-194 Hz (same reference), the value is -0.032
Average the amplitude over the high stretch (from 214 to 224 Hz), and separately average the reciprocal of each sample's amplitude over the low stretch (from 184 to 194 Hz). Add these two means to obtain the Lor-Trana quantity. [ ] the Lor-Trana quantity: 86.0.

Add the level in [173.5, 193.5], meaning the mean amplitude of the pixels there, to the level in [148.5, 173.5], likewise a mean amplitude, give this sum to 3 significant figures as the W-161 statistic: 163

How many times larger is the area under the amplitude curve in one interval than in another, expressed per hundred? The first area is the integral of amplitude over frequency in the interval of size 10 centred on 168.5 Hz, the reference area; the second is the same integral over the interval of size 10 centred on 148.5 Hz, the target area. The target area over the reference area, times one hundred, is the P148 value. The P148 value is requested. 99.3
